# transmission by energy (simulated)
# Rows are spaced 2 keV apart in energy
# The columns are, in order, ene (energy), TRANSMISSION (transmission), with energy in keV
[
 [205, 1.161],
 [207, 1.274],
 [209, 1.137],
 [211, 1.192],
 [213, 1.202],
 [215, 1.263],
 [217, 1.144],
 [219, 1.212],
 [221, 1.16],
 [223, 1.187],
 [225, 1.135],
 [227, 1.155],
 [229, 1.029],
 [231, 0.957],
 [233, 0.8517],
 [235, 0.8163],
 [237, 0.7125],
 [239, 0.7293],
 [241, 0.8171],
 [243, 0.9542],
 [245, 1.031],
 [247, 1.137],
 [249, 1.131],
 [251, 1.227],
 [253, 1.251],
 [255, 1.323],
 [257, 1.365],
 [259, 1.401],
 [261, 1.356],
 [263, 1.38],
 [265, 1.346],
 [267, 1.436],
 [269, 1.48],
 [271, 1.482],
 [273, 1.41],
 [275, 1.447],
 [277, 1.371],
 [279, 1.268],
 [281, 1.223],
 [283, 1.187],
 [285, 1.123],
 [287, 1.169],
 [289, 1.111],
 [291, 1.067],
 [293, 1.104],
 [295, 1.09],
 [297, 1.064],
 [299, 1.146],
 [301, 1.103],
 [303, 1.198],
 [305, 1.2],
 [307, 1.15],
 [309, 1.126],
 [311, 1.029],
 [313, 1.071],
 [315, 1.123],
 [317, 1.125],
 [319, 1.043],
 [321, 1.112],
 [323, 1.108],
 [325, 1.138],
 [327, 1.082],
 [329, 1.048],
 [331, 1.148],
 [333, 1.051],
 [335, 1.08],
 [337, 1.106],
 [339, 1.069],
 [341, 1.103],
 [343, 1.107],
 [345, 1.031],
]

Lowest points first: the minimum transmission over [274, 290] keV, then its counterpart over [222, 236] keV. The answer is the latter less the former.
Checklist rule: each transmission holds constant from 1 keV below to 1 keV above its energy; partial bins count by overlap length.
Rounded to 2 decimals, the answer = -0.29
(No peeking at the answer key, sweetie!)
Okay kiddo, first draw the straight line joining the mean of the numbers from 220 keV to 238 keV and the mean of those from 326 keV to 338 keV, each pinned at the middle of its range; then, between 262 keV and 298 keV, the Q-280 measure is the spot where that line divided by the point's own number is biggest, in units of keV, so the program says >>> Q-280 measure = 297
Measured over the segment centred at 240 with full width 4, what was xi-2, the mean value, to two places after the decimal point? 0.77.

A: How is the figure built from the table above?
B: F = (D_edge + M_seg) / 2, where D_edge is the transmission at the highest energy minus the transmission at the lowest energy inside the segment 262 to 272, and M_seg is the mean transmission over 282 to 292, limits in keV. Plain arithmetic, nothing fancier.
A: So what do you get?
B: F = 0.62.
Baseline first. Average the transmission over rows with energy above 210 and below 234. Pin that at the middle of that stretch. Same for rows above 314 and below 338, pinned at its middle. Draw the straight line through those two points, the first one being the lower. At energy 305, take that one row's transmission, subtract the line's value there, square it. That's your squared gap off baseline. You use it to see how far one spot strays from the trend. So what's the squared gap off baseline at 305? 0.010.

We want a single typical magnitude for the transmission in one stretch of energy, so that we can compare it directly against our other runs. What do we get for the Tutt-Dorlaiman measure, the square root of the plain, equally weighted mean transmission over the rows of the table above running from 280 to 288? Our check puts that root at 1.08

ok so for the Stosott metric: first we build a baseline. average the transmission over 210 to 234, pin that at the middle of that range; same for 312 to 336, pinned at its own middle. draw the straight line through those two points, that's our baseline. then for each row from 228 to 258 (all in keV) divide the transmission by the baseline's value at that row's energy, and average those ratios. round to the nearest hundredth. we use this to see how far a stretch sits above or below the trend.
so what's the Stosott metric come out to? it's 0.91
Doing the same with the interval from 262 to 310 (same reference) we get 1.12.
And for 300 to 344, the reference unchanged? 1.01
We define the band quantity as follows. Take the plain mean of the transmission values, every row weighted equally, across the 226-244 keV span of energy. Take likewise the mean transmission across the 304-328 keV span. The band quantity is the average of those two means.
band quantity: 1.00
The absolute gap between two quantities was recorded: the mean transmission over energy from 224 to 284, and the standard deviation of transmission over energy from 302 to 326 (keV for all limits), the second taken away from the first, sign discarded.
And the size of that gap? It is 1.13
